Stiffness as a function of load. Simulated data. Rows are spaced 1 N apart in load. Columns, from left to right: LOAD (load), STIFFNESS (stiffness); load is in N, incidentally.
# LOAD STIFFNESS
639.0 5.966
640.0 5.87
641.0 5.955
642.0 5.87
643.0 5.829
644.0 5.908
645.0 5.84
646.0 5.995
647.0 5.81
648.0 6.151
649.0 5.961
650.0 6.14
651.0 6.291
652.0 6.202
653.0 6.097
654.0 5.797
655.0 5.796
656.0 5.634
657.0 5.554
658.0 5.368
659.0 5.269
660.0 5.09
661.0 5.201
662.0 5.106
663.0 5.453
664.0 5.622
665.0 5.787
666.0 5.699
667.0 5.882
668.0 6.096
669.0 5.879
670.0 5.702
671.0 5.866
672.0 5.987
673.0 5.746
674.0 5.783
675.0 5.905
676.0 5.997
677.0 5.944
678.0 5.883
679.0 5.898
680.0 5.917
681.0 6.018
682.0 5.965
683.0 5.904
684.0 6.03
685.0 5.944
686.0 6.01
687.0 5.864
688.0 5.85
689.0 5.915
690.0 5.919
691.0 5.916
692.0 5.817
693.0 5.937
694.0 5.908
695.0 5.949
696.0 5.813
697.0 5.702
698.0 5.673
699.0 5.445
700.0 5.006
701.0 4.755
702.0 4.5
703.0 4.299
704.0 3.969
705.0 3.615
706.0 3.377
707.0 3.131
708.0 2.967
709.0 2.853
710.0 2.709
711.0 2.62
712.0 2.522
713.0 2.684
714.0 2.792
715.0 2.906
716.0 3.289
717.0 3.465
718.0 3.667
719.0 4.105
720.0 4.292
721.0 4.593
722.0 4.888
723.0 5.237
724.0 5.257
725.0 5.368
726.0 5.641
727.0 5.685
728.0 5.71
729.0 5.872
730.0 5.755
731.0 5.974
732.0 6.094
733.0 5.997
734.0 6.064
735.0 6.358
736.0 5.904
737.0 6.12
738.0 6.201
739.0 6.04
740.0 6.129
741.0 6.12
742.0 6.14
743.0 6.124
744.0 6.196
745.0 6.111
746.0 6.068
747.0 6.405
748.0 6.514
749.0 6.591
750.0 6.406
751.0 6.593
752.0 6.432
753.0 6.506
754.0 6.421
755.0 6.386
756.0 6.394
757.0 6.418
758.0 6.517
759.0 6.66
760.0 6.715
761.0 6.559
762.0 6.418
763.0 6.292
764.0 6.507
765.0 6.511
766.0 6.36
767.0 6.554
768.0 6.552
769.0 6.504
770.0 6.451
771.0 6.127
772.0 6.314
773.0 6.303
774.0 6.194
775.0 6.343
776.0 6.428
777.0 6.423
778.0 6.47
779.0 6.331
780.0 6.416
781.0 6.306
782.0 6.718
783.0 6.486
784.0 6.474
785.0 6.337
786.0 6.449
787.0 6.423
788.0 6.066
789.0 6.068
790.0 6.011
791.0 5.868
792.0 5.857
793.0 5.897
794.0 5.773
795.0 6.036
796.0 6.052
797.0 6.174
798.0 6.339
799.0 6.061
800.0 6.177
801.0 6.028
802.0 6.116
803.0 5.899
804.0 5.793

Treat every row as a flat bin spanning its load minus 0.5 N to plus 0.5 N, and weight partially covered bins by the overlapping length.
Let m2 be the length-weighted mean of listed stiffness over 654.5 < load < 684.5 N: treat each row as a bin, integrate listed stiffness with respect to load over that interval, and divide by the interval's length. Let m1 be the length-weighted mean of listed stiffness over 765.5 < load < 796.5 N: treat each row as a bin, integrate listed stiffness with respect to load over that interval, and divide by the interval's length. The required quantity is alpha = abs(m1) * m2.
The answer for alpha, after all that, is 36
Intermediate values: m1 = 6.3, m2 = 5.73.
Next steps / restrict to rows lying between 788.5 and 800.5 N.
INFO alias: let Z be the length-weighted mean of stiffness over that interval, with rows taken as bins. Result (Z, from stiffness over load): 6.0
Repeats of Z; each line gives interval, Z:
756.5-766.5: 6.5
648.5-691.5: 5.8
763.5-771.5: 6.4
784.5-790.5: 6.2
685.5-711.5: 4.8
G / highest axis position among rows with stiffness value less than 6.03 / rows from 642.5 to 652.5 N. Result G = 649.0 N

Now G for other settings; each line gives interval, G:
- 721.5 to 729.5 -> 729.0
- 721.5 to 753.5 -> 736.0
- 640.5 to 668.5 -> 667.0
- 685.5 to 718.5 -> 718.0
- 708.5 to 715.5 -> 715.0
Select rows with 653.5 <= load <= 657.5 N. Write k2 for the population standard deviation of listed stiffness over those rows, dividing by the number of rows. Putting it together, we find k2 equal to 0.105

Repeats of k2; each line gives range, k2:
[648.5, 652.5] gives 0.121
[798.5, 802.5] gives 0.057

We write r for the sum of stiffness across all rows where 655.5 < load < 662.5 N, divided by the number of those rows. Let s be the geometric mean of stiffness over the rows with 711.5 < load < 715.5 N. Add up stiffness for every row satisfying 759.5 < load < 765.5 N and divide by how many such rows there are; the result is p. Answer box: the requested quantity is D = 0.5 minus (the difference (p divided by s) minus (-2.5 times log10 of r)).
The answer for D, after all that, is -3.70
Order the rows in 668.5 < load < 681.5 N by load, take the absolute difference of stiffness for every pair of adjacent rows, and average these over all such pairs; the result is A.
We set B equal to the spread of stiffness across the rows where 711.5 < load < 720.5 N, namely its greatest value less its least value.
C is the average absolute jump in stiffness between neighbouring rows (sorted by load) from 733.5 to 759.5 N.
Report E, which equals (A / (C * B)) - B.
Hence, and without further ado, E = -1.3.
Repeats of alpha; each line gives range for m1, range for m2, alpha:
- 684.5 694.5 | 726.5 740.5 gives 35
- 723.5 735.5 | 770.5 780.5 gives 37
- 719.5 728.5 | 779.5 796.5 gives 32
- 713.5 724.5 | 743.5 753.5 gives 26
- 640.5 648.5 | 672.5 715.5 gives 29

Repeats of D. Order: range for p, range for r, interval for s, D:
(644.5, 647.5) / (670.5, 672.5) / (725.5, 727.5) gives -2.47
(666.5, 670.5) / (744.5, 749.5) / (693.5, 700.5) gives -2.55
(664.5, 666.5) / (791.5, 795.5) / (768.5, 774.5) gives -2.33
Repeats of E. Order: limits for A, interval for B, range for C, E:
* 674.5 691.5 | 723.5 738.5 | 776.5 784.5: -0.7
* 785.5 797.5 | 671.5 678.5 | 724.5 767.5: 3.1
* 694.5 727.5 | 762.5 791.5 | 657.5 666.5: 0.7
